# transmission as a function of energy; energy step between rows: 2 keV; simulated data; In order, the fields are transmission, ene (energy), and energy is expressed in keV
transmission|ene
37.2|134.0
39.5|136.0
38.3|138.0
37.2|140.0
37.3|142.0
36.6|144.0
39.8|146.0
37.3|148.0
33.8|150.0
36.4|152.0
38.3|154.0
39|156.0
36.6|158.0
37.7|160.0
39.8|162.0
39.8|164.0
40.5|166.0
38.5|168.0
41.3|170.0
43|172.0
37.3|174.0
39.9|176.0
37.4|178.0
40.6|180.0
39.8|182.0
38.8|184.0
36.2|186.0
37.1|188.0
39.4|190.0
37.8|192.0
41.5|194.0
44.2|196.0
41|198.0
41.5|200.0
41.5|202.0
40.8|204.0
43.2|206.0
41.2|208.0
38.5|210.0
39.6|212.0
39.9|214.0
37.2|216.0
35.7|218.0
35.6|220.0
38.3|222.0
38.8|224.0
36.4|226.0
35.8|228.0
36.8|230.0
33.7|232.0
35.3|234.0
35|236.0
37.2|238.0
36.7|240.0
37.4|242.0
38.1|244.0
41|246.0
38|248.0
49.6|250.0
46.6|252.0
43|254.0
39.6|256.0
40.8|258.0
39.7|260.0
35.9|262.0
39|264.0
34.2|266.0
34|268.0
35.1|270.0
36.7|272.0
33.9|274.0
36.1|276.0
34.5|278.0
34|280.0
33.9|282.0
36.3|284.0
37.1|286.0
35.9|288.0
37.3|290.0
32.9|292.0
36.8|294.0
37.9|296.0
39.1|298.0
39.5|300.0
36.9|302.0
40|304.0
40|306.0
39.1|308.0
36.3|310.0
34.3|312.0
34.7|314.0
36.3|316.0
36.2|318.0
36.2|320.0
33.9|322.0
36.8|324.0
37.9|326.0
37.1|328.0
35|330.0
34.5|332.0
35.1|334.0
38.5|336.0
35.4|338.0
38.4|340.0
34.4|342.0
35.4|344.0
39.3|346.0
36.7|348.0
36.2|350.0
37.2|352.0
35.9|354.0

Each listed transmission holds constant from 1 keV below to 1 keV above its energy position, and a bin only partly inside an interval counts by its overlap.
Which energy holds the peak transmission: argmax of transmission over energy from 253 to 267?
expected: 254.0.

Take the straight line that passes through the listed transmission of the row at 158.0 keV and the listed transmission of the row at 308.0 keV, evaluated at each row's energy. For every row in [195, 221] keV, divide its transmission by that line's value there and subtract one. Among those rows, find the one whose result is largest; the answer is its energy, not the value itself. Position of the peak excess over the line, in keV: 196.0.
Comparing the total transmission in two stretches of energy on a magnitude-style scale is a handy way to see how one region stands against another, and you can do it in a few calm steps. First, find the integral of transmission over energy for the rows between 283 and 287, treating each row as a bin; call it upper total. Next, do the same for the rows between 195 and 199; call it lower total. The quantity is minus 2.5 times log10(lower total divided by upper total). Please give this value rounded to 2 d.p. -0.16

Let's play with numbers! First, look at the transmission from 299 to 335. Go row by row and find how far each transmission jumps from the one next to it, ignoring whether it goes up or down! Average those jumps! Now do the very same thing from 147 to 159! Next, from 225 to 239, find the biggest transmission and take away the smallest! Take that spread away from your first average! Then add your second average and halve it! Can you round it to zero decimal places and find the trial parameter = 0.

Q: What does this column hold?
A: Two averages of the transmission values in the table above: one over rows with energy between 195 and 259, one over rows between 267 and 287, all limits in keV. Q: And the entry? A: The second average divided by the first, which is 0.89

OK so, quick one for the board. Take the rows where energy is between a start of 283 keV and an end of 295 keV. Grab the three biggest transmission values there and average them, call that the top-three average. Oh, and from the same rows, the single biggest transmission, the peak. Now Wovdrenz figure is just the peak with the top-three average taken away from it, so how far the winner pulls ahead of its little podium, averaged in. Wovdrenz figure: 0.23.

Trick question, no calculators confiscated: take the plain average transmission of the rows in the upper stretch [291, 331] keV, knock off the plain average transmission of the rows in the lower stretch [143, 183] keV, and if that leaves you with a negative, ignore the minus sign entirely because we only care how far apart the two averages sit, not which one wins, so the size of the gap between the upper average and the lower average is 1.8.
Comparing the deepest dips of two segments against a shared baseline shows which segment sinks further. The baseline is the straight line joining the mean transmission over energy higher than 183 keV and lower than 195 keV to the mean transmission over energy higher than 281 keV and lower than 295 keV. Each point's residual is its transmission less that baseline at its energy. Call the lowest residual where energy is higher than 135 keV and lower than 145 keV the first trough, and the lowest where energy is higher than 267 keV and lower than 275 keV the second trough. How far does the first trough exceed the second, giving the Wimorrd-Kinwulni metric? -0.8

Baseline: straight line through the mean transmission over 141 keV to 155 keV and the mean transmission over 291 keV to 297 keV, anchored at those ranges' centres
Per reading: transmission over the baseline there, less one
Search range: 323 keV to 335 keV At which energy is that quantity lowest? 332.0 keV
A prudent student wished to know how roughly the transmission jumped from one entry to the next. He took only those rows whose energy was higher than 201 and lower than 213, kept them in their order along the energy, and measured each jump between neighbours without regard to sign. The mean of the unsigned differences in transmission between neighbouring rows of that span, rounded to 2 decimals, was 1.78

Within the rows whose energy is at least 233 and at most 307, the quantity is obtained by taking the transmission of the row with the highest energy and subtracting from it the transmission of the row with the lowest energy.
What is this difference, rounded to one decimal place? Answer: 4.7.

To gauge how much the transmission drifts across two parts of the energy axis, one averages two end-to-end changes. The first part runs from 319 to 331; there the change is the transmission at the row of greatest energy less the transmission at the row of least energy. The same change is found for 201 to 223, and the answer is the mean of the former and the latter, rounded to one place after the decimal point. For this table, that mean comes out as -2.2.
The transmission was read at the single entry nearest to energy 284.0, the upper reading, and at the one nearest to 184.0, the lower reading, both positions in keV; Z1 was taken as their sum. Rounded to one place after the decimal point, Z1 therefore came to 75.1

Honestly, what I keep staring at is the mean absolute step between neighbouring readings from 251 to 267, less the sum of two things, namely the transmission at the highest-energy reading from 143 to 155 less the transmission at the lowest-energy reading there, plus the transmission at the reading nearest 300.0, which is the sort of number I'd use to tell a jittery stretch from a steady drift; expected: -38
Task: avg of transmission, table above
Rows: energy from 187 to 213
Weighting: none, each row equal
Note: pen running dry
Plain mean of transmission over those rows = 40.6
